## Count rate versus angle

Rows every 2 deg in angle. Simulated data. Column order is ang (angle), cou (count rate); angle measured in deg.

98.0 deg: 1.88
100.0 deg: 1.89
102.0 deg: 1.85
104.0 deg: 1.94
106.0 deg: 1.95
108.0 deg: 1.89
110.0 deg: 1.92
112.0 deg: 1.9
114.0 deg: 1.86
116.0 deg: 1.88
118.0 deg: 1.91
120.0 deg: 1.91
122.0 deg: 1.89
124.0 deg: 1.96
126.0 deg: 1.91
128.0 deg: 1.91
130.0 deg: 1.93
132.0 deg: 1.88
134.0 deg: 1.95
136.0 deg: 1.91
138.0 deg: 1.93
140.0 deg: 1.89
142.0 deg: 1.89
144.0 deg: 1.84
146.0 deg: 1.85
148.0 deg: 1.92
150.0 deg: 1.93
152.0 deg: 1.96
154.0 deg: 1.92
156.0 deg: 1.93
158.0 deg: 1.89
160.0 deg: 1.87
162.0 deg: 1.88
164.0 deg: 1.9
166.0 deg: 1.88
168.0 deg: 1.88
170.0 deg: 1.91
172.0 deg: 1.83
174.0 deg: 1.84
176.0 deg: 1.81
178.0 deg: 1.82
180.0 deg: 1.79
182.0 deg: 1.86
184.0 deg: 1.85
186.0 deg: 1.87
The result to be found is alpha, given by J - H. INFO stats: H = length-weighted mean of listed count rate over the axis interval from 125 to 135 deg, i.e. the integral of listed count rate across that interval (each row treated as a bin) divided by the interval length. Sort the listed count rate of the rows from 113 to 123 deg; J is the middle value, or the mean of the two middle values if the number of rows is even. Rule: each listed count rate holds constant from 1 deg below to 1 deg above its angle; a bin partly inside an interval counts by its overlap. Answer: -0.026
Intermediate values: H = 1.92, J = 1.890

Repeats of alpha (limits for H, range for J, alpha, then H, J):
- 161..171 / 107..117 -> 0.000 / 1.89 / 1.890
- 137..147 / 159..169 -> 0.000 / 1.88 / 1.880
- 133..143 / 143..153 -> 0.006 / 1.91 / 1.920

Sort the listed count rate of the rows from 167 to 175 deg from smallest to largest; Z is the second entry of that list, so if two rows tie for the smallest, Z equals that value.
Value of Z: 1.84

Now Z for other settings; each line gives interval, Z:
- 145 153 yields 1.92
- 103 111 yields 1.92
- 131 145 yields 1.88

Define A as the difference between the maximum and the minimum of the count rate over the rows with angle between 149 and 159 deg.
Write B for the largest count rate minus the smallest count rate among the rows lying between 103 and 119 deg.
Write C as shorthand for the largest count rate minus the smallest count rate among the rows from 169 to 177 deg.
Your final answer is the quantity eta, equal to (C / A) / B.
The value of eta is 16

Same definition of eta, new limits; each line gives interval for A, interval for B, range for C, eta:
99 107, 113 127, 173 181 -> 5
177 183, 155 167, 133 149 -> 26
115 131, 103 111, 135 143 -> 8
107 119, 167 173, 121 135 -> 17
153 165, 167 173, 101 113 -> 21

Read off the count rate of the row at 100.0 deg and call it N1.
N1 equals 1.89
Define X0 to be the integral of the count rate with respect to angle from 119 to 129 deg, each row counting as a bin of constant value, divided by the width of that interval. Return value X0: 1.92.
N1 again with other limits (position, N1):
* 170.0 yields 1.91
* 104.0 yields 1.94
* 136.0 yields 1.91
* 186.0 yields 1.87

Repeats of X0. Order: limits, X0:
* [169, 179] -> 1.84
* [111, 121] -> 1.89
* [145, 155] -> 1.92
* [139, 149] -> 1.88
